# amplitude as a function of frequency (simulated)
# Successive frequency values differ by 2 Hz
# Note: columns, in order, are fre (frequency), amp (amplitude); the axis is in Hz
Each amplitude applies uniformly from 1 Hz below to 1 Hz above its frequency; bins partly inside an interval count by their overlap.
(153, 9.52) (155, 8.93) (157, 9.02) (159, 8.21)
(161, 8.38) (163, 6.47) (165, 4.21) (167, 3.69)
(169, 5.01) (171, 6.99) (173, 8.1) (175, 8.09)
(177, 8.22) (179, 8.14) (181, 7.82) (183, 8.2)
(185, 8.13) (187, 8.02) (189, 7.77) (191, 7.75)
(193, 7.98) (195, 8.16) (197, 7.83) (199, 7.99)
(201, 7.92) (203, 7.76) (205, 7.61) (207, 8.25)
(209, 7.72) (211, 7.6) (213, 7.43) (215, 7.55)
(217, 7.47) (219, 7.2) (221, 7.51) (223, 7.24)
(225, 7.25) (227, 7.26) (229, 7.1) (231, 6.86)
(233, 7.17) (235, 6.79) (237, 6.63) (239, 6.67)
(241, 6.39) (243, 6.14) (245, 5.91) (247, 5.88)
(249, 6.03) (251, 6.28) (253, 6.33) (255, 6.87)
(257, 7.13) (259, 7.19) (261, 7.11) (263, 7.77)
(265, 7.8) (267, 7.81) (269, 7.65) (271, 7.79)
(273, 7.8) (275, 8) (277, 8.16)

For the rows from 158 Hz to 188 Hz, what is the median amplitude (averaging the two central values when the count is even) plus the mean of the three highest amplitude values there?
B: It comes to 16.4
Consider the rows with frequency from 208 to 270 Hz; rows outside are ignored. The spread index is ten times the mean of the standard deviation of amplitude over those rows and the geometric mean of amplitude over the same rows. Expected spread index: 38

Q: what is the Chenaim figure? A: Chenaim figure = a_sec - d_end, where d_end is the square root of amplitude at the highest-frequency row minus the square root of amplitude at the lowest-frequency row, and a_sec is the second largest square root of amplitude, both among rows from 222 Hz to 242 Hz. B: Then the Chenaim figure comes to 2.9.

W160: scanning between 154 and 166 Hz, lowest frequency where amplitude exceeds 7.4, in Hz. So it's 155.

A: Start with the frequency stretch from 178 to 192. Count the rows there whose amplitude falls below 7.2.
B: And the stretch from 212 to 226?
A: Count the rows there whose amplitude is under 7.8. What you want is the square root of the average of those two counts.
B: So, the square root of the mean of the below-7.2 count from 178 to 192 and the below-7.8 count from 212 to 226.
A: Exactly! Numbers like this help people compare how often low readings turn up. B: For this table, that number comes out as 1.87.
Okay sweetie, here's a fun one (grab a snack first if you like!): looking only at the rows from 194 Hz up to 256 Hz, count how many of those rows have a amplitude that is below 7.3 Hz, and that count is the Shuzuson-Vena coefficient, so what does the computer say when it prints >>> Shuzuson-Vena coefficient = 18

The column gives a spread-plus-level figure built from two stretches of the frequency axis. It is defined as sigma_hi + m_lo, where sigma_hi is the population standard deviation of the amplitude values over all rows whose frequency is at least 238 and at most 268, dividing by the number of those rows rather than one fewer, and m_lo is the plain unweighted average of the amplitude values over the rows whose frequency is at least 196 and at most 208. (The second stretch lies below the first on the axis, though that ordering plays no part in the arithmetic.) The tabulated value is 8.56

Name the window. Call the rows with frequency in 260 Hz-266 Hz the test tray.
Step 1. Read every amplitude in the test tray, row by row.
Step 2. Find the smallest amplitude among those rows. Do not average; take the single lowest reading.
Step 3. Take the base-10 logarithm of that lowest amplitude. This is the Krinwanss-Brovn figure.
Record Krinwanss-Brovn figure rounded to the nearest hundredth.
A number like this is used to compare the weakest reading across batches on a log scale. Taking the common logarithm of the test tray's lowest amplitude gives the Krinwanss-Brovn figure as 0.85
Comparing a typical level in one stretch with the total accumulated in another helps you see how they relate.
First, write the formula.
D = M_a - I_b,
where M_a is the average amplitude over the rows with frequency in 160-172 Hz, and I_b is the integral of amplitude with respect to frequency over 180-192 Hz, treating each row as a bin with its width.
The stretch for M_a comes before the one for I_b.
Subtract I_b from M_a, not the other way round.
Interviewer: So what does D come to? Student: -90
